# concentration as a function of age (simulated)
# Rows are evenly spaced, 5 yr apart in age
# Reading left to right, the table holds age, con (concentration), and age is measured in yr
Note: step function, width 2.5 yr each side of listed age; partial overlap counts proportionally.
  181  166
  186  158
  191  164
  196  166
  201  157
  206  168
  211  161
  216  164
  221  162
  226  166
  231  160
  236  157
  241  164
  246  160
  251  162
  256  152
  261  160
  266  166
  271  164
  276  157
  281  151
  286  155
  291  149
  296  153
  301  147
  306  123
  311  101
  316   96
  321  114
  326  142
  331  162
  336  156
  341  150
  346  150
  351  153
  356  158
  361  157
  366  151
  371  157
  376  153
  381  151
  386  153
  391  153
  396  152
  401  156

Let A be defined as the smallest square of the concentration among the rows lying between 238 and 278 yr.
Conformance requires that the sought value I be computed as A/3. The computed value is 7701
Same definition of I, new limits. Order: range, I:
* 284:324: 3072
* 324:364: 6721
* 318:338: 4332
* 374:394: 7600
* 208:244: 8216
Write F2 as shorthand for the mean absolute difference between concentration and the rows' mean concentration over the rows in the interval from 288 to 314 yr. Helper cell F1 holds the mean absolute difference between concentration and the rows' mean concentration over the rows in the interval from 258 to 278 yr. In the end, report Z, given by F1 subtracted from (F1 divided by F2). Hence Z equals -3.1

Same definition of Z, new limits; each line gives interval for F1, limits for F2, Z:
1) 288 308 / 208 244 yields -5.6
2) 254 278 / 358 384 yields -2.6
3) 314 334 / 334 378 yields -15.0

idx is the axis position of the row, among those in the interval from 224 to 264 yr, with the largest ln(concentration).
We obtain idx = 226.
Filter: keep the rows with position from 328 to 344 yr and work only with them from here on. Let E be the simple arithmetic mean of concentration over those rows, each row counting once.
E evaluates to 156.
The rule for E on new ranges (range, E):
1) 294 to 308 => 141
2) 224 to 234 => 163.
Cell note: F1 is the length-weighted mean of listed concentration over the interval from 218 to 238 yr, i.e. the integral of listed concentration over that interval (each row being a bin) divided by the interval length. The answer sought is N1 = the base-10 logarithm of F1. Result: 2.21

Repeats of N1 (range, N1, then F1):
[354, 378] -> 2.19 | 155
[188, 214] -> 2.21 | 163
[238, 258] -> 2.20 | 160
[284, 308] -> 2.16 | 146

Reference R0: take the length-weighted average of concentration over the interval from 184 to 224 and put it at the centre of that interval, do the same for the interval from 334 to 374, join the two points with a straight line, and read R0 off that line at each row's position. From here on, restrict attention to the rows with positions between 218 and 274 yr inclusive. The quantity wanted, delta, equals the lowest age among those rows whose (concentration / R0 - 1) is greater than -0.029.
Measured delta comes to 221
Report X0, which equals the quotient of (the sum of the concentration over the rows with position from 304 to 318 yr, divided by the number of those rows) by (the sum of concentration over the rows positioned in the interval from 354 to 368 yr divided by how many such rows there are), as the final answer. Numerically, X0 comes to 0.7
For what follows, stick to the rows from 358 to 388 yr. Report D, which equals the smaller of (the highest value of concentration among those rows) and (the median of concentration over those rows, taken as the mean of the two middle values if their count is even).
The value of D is 153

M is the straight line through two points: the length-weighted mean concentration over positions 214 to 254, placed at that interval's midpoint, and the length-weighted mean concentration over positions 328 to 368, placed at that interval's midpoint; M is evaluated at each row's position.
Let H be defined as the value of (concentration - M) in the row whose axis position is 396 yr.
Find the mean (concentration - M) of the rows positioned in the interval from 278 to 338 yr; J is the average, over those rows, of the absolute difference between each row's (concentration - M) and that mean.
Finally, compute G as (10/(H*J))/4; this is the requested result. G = 0.25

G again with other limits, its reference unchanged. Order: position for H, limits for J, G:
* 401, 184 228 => 0.17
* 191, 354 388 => -2.60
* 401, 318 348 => 0.04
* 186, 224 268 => -0.11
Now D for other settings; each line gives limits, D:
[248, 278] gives 161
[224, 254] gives 161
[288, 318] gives 135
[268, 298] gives 154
